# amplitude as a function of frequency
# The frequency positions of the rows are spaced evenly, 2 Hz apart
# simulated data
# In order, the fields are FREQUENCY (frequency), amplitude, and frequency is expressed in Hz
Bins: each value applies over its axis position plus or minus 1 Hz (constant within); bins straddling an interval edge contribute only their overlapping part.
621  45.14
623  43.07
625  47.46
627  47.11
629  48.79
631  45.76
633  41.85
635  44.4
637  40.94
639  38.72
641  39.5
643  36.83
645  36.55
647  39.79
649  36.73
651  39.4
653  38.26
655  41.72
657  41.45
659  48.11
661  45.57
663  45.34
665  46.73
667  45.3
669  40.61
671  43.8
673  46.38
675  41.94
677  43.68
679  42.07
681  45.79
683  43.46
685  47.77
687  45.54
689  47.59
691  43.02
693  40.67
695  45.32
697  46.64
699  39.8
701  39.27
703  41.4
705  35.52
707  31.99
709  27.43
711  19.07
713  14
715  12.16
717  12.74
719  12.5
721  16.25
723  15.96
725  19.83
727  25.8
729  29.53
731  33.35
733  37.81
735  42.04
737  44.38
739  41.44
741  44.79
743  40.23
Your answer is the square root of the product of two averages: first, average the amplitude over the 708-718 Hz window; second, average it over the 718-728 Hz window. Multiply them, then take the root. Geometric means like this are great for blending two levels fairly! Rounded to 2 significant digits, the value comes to 18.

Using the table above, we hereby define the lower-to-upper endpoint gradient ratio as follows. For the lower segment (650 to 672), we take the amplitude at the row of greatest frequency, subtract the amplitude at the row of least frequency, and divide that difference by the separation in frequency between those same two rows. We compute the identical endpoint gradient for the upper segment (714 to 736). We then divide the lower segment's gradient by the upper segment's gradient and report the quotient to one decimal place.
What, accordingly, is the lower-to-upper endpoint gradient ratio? 0.1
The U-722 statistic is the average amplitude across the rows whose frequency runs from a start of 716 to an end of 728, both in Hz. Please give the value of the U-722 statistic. 17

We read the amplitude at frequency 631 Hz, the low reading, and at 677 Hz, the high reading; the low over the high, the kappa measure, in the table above 1.05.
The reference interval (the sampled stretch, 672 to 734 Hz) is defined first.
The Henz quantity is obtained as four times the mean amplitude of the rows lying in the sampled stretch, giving 135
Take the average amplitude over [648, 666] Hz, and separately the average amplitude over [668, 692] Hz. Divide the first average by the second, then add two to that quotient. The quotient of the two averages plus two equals 3.0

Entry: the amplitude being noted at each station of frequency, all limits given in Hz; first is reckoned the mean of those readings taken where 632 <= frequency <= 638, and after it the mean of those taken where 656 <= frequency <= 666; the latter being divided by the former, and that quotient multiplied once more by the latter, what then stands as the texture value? 49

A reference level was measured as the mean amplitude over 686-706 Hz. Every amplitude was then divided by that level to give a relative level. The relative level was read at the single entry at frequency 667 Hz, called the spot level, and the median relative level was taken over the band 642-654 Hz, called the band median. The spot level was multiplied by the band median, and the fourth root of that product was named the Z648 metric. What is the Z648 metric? 0.99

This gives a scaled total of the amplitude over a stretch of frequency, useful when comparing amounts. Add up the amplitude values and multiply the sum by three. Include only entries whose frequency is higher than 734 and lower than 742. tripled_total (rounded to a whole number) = 518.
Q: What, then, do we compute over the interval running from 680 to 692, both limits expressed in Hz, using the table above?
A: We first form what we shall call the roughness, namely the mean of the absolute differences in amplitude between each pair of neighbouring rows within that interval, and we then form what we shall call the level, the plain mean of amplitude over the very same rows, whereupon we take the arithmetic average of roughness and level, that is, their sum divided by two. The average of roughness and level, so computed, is 24.31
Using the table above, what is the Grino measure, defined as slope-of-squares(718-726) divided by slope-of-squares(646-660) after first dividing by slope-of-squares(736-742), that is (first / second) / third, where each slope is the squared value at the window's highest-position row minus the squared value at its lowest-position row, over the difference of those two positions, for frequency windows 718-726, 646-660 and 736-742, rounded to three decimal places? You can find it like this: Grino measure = 0.071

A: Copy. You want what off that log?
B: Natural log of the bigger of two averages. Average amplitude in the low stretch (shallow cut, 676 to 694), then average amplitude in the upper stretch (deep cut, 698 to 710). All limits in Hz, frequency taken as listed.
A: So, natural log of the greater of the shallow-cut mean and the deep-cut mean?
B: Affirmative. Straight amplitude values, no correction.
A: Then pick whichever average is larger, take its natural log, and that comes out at 3.79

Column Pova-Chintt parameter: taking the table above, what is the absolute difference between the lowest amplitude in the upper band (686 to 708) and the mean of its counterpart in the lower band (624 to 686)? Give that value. 11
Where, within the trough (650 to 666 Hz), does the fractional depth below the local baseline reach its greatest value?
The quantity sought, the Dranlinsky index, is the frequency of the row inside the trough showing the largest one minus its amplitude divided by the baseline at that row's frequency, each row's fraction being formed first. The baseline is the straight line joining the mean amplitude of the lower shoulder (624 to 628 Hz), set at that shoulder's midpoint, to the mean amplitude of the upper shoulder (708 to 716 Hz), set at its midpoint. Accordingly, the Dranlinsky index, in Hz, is 653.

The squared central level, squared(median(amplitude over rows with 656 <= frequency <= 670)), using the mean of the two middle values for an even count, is 2056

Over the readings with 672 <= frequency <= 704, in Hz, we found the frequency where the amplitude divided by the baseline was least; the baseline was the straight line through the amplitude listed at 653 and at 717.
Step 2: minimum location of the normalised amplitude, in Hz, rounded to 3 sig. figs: 675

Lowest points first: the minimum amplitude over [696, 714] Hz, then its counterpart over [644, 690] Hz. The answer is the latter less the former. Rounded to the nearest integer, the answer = 23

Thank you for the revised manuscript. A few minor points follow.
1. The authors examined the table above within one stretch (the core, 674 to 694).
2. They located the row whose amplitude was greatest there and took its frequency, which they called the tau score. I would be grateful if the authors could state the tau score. 685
